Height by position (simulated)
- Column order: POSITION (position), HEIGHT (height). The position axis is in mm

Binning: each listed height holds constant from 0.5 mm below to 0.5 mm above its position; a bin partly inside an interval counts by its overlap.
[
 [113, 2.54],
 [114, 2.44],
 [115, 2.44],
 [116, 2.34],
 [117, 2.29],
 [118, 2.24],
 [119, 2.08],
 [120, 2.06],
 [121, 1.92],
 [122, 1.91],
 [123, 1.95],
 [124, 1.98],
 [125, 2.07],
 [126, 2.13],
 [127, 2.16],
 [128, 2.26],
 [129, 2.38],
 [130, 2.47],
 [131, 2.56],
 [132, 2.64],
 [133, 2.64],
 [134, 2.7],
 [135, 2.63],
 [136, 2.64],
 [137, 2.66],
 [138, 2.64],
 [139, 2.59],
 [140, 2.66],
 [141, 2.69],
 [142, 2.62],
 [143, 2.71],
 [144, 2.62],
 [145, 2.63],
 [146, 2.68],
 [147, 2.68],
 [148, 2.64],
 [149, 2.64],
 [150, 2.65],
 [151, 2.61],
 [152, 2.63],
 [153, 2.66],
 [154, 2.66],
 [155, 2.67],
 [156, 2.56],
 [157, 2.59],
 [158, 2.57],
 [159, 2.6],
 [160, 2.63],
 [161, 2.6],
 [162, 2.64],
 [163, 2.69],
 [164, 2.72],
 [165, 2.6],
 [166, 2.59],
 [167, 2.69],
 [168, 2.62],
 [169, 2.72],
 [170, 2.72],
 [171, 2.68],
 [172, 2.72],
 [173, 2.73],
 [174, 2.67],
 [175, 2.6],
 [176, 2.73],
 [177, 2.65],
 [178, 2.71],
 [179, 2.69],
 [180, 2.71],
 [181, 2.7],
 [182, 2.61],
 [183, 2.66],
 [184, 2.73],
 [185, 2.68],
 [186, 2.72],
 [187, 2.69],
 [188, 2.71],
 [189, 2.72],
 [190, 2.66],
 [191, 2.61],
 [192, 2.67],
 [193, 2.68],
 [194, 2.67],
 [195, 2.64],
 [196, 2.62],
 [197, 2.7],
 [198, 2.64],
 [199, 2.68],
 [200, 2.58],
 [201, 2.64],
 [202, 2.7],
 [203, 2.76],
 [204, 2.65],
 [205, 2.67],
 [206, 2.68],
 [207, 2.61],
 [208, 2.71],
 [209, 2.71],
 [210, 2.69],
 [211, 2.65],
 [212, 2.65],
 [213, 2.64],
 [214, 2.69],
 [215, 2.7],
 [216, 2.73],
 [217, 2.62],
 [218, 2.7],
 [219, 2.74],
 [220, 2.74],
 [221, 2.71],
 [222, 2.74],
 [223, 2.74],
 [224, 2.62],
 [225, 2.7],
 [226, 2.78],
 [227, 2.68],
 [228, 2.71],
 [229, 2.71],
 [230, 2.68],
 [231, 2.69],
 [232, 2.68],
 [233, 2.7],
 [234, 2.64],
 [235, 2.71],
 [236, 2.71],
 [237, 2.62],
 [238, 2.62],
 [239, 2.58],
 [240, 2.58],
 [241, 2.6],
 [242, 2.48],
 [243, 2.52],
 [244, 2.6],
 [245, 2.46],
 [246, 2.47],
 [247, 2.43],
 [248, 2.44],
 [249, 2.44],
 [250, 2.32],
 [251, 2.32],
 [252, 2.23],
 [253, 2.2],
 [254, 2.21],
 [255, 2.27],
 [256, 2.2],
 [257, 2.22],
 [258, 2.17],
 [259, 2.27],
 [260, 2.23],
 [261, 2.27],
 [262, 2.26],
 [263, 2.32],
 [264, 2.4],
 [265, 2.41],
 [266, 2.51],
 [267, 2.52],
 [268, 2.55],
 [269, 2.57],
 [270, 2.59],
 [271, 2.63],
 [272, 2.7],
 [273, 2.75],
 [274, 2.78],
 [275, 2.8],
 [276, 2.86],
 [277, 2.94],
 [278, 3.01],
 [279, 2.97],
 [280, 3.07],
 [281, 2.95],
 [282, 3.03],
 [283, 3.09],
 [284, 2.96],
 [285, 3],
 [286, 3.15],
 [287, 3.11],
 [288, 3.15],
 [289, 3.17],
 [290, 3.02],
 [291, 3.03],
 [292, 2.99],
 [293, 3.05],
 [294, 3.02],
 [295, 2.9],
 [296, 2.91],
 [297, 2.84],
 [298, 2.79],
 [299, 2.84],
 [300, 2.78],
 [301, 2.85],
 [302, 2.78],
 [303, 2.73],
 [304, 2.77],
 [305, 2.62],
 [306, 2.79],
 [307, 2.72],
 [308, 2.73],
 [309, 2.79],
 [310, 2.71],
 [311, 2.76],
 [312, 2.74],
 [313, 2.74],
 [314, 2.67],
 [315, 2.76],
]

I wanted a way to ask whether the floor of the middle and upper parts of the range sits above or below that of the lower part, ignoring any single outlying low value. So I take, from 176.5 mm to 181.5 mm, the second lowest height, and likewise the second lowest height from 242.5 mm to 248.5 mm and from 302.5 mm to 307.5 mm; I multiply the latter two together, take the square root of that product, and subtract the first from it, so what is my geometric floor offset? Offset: -0.11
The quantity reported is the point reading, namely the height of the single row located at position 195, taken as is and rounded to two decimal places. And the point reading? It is 2.64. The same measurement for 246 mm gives 2.47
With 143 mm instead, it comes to 2.71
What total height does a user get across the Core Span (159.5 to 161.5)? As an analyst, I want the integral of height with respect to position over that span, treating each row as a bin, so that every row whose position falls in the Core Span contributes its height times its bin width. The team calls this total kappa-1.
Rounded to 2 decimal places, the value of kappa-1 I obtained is 5.23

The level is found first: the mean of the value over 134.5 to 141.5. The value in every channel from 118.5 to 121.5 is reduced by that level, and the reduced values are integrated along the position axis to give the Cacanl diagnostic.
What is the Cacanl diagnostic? -1.9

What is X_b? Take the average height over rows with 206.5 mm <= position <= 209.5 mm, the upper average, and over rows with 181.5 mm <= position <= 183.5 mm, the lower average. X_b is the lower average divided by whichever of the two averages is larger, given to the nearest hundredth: 0.98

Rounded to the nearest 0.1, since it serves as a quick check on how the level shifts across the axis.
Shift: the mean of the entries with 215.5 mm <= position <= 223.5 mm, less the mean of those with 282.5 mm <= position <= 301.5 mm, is -0.3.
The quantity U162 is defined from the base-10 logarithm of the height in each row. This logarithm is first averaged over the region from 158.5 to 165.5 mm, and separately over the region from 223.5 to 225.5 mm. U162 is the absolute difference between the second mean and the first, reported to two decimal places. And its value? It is 0.00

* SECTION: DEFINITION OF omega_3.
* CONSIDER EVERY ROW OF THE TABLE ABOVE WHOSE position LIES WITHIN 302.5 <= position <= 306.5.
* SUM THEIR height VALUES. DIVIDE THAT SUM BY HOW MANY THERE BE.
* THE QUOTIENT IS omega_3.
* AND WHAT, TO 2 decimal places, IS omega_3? 2.73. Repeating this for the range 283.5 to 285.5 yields 2.98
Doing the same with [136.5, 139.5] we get 2.63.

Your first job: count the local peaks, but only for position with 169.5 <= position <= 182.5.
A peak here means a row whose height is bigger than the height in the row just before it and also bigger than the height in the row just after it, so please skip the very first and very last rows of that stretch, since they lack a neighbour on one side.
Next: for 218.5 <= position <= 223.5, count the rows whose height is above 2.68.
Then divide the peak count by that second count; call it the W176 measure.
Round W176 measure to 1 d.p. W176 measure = 0.8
